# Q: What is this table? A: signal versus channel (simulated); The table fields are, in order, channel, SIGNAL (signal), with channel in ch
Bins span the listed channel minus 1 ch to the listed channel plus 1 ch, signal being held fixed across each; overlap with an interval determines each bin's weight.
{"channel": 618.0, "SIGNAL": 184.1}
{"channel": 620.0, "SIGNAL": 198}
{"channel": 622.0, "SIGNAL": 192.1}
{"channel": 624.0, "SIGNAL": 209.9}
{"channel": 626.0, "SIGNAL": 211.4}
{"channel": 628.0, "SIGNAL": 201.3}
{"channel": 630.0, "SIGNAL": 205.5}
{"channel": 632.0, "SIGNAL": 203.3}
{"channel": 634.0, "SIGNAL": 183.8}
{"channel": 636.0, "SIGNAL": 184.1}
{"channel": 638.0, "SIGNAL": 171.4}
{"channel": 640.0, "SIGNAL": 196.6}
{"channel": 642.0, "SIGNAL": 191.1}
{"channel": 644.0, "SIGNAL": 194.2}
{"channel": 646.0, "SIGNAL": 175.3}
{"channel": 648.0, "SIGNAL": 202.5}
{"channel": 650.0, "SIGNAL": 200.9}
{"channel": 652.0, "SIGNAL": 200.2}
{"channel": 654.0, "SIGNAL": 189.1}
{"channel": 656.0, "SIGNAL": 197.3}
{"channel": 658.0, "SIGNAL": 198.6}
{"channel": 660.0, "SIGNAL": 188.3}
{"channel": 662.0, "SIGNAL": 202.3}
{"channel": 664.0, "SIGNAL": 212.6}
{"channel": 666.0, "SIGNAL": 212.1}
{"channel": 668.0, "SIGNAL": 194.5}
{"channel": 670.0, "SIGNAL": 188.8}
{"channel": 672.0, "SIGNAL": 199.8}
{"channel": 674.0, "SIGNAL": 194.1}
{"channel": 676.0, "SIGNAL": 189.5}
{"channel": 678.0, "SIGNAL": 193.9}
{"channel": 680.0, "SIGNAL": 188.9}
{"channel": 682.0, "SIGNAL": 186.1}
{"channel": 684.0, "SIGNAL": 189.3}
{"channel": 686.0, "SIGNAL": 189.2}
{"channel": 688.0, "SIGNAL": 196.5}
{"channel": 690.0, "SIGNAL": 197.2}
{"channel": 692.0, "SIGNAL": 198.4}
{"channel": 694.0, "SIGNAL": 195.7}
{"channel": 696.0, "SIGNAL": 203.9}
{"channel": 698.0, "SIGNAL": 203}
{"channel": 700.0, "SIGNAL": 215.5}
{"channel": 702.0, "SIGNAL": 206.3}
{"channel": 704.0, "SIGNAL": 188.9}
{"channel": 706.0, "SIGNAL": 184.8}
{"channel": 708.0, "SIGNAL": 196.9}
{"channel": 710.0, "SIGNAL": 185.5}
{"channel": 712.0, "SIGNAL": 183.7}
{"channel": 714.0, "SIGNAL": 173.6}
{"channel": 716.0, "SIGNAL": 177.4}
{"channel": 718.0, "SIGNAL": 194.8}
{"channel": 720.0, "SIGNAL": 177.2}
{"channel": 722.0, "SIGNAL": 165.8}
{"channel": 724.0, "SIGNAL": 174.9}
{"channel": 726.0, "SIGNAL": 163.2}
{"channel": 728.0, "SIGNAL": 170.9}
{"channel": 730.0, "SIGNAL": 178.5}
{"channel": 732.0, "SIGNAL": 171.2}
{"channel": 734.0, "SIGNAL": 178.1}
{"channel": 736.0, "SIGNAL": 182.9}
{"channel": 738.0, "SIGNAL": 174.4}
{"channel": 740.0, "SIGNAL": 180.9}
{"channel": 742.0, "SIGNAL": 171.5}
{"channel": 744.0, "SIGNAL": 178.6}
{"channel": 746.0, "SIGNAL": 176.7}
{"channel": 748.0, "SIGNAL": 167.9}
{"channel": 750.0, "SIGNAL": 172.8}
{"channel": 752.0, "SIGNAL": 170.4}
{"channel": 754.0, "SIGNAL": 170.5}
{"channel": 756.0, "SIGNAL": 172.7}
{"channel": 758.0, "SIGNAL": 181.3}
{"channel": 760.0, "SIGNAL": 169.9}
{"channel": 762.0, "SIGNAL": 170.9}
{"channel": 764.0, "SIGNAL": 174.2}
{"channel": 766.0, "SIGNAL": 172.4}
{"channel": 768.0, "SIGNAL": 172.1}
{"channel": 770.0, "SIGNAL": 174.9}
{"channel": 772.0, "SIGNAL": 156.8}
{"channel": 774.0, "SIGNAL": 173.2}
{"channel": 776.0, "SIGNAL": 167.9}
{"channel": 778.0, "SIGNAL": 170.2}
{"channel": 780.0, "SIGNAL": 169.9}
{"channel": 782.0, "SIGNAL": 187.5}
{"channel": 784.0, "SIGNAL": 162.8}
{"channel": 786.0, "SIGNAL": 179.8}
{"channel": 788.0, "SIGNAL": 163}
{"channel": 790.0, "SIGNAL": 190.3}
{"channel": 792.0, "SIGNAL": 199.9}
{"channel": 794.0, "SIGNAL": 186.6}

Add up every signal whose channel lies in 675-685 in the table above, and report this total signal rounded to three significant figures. 948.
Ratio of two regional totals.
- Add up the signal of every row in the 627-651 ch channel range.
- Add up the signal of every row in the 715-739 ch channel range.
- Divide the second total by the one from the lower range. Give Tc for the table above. 0.91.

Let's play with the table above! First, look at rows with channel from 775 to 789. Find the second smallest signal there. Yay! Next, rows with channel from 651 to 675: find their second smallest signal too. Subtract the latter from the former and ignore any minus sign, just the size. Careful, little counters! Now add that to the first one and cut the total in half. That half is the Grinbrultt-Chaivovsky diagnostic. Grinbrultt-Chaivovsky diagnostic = 94.4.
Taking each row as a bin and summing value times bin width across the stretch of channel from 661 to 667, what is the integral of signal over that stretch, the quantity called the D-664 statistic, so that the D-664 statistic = 1254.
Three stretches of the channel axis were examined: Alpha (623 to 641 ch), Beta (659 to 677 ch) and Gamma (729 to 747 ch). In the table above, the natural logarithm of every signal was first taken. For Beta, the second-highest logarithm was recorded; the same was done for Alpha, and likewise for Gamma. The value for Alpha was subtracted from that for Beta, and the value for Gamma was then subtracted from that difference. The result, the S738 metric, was -5.19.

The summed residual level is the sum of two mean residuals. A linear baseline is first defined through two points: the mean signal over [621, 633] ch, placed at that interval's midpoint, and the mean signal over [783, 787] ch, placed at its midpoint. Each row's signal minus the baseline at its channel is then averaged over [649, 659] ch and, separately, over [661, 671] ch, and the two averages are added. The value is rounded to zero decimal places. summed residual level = 5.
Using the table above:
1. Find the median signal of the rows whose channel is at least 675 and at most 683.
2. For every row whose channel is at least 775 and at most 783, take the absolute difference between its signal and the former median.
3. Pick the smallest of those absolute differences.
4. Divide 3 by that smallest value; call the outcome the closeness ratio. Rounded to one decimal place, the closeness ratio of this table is 1.8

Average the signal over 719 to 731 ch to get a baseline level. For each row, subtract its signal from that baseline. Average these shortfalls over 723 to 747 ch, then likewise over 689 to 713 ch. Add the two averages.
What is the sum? -28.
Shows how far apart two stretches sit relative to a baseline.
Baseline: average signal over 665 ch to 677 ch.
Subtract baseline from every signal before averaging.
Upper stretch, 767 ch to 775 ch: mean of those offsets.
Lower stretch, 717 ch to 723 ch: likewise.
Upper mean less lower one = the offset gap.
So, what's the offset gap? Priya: -10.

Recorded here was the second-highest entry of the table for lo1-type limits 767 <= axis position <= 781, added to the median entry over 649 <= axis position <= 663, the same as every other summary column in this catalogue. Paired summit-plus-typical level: 371.8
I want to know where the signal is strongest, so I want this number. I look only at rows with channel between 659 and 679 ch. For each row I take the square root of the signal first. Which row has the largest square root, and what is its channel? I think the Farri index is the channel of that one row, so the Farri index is 664.0 ch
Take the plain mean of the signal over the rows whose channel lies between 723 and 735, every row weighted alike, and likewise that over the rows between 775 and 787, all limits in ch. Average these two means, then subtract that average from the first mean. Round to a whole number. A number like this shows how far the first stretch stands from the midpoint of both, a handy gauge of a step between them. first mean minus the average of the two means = 0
